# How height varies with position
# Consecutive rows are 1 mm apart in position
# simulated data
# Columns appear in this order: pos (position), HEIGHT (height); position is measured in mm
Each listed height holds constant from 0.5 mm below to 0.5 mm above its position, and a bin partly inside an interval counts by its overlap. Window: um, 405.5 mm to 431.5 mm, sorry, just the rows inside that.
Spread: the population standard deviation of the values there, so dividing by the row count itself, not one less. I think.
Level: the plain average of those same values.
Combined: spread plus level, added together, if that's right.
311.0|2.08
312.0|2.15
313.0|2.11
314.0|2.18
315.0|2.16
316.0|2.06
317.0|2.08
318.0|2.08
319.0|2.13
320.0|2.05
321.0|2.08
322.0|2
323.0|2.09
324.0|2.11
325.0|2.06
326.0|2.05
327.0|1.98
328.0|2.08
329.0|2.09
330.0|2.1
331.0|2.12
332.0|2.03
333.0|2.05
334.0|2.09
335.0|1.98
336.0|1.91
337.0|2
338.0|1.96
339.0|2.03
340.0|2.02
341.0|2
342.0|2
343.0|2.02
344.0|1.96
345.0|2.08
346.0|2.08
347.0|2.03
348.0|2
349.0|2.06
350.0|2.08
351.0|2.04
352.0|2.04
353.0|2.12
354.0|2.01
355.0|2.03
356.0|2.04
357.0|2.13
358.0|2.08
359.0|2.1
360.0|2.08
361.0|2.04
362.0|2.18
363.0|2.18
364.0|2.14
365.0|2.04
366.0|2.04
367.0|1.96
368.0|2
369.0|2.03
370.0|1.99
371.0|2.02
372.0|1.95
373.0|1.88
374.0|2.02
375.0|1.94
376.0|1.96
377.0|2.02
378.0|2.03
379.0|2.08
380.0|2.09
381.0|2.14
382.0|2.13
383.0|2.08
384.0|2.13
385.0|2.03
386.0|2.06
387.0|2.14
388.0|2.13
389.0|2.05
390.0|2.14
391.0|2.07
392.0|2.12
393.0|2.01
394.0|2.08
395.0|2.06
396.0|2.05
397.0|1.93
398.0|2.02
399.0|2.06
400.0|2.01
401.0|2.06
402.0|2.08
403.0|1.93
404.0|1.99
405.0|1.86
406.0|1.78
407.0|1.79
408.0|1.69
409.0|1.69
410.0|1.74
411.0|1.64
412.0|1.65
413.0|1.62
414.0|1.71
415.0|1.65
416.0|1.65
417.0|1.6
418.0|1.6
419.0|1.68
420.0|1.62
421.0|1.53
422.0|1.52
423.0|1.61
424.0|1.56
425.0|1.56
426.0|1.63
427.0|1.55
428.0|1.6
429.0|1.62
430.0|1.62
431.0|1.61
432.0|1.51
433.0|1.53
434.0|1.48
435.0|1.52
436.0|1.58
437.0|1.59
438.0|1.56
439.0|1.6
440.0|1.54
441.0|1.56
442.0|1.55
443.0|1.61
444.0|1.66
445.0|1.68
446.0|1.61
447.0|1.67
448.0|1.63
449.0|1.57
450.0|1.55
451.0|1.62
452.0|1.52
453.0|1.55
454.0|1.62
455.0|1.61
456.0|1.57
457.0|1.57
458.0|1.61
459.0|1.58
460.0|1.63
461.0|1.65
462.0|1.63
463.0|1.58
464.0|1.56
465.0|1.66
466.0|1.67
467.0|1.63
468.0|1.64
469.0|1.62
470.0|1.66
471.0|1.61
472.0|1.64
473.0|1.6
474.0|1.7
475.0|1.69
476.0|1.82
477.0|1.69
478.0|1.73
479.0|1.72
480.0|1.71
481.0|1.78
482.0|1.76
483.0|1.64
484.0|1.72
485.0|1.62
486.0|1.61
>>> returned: 1.70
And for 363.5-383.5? 2.09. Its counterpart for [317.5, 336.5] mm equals 2.11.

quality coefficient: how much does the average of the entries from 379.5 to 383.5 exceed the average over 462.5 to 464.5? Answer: 0.5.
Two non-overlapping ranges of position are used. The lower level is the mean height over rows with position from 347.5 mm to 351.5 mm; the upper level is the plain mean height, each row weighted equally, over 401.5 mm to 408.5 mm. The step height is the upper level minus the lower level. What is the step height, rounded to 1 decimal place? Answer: -0.2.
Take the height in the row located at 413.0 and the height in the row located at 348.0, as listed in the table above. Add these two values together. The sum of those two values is 3.62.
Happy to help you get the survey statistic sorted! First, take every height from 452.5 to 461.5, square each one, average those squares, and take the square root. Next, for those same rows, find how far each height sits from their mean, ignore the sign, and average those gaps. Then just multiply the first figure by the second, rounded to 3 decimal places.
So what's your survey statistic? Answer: 0.045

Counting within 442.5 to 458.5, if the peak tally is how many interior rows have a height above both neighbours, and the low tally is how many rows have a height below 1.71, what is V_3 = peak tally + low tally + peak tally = 24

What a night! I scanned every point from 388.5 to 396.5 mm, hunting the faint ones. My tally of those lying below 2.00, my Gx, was 0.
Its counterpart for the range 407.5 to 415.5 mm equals 8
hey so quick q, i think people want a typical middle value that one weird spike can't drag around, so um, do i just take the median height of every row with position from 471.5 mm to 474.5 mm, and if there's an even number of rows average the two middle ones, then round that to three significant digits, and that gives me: 1.64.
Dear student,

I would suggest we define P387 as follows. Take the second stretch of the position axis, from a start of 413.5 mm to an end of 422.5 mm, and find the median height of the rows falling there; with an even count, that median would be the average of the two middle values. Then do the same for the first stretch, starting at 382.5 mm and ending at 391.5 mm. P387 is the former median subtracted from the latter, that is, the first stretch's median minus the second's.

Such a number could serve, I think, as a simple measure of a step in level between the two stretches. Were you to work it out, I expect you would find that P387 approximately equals 0.46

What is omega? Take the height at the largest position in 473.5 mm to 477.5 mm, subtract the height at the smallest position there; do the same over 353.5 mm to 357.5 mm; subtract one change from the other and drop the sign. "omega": 0.13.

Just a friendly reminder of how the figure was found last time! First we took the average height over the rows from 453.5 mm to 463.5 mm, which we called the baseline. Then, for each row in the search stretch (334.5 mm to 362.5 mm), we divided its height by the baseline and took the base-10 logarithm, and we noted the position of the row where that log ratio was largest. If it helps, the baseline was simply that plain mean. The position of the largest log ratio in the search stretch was 362.0 mm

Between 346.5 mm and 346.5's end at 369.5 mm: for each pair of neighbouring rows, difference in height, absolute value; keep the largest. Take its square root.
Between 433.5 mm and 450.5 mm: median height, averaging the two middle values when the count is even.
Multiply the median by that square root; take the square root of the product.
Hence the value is 0.769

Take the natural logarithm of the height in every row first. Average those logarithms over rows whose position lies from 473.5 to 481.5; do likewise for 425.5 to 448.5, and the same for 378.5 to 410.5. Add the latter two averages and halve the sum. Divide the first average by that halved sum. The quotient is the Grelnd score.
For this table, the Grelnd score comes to 0.948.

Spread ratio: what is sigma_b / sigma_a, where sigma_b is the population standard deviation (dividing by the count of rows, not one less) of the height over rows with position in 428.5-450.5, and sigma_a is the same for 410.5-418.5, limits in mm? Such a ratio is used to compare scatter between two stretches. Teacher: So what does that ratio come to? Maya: 1.55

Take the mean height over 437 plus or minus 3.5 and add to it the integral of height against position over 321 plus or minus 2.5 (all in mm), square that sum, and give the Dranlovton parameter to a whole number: 142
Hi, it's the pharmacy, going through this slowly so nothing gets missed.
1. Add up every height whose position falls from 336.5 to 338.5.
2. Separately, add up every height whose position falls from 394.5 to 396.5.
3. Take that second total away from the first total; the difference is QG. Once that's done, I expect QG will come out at -0.15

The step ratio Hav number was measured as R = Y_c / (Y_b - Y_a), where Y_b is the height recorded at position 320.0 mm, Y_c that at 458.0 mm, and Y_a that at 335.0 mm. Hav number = 23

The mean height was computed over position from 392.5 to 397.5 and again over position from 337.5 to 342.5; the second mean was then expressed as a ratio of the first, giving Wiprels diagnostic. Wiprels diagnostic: 0.99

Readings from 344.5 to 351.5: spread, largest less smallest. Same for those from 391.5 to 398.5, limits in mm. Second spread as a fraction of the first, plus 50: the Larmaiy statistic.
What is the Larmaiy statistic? 52.4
